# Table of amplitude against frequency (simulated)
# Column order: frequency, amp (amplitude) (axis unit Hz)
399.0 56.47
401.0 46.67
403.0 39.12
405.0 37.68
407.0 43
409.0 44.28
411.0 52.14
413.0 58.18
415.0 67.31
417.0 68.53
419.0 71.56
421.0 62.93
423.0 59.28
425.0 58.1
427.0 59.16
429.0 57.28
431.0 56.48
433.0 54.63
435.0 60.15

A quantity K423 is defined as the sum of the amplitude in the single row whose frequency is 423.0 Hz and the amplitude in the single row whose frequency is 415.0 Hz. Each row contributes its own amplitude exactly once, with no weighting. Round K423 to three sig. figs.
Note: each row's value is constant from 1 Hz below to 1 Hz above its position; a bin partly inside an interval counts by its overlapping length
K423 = 127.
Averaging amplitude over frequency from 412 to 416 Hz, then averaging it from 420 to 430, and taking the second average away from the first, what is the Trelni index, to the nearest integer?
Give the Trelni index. 3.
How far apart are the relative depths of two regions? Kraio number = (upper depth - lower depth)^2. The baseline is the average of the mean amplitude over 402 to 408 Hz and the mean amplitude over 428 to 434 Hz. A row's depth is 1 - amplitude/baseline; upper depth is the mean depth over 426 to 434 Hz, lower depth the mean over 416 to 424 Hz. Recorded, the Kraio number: 0.033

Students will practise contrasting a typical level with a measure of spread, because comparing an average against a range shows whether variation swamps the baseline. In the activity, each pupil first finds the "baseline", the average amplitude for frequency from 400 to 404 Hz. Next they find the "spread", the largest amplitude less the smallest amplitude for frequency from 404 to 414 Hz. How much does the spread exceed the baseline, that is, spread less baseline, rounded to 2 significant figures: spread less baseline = -22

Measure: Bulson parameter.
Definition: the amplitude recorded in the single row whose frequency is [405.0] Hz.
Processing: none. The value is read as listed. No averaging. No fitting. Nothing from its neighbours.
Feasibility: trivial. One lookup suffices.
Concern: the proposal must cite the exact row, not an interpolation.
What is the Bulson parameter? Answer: 37.68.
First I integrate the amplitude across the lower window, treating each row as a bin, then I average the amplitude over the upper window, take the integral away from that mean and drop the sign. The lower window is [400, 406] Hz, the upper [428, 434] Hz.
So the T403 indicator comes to 191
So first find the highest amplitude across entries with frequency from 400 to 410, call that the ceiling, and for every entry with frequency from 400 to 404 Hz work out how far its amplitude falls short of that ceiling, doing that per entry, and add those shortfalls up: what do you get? 8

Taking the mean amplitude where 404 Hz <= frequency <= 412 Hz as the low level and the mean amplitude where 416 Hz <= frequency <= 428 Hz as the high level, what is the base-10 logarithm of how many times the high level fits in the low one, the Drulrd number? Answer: -0.15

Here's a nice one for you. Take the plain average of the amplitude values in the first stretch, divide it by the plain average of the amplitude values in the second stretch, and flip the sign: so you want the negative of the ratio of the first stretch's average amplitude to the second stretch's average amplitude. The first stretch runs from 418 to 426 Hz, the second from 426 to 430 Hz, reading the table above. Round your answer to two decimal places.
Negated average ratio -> -1.08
